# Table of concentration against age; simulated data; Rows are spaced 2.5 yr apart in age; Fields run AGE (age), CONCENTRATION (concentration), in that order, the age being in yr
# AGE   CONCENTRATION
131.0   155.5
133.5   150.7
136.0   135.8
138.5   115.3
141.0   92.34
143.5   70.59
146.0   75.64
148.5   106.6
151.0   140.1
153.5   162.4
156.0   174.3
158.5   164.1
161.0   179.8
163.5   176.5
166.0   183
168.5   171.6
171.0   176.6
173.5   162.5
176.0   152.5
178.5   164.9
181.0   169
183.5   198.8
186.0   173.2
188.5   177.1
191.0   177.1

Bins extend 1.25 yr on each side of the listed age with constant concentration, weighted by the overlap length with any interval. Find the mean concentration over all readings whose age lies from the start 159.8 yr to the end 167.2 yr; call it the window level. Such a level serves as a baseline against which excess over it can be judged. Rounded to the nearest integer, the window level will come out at 180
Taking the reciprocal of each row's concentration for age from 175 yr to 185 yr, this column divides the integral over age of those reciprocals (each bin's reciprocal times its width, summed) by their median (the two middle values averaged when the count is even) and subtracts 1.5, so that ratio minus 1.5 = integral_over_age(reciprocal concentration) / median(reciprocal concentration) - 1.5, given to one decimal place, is 8.3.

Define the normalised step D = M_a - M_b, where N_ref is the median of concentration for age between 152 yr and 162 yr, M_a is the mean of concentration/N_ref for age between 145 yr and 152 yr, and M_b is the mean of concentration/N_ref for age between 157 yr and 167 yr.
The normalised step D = -0.40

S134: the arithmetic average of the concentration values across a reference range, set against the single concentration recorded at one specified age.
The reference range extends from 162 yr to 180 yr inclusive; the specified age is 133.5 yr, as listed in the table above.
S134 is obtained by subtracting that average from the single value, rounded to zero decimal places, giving -19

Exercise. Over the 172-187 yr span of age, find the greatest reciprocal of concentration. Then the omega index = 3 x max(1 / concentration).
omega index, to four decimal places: 0.0197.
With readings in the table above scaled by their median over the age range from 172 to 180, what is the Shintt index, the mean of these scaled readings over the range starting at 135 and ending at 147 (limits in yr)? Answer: 0.60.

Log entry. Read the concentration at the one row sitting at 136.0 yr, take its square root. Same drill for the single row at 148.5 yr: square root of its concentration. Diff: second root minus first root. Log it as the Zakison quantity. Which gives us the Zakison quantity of -1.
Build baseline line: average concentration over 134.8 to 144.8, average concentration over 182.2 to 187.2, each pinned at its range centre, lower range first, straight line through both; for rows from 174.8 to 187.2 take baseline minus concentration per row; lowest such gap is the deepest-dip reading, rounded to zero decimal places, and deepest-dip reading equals -15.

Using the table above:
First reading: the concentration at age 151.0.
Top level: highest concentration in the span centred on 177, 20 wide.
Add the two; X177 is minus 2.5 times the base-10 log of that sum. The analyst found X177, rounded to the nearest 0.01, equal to -6.33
